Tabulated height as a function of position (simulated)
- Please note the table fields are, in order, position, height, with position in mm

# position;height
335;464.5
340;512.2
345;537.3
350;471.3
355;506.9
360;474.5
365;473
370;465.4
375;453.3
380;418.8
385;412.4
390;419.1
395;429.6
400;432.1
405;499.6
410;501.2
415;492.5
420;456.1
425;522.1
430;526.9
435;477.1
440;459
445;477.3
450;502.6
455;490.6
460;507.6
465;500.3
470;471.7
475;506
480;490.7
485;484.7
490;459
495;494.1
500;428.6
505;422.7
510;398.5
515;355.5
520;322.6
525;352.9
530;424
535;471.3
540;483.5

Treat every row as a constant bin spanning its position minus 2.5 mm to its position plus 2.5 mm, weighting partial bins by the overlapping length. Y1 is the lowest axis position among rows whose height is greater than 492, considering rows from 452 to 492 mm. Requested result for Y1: 460 mm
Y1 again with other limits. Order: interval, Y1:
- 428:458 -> 430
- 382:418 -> 405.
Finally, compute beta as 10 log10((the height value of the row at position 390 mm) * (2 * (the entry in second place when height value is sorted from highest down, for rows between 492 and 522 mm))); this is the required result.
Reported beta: 55.6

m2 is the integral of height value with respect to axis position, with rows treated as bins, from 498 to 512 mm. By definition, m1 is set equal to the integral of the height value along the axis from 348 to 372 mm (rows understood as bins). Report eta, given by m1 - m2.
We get 5652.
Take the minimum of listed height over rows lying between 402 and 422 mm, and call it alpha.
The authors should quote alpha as 456.1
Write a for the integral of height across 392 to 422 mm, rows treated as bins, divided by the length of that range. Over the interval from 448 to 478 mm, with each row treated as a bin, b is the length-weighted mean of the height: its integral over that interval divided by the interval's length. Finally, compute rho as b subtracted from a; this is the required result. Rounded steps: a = 468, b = 496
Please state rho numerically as -28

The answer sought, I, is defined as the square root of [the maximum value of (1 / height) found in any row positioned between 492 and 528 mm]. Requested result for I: 0.0557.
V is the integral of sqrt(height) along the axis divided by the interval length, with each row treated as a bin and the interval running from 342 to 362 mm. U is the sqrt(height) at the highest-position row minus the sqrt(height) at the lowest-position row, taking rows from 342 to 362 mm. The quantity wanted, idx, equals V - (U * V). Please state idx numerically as 53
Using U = -1.4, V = 22.3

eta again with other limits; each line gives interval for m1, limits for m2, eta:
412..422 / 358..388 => -8694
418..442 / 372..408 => -4059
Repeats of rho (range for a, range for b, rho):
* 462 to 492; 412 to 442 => -3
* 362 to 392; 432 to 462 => -45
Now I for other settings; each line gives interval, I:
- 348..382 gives 0.0489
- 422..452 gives 0.0467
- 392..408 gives 0.0482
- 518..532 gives 0.0557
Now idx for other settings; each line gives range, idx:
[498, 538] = 0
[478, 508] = 56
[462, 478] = 19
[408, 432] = 10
